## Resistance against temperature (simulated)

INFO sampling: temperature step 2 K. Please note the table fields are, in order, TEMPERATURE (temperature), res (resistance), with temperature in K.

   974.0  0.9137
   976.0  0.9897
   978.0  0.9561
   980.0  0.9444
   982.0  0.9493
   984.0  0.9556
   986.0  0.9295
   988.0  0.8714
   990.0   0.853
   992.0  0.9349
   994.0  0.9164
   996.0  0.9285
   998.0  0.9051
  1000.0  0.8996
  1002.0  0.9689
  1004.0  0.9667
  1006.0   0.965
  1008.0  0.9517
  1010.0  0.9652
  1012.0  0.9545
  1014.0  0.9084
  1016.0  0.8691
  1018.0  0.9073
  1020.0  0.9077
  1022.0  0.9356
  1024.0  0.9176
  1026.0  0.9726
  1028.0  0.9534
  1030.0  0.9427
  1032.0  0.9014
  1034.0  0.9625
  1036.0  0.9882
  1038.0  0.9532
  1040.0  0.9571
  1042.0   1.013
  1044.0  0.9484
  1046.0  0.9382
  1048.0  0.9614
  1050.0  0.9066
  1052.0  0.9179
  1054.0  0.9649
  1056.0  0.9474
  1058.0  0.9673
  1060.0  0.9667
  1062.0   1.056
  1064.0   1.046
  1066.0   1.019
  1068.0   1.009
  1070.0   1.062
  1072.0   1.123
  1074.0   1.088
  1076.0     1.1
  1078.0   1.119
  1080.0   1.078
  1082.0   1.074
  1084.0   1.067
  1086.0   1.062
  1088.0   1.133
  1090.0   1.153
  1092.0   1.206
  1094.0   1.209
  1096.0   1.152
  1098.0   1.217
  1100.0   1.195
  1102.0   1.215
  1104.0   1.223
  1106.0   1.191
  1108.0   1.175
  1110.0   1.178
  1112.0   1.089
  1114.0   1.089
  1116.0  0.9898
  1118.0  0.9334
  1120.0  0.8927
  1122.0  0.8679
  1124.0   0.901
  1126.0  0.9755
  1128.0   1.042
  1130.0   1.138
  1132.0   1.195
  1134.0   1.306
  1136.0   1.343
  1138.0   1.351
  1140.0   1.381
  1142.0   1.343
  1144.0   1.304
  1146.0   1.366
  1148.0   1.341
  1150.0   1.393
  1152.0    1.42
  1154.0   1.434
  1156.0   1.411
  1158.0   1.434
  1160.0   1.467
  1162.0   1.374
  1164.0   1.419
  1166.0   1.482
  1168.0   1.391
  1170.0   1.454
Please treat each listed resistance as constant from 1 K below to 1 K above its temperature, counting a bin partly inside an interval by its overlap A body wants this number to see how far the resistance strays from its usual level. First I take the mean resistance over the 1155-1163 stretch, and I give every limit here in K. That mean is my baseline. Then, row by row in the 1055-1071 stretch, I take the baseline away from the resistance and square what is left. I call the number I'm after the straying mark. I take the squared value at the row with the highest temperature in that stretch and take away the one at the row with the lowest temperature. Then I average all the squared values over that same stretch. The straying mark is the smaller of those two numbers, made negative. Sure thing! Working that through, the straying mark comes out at 0.10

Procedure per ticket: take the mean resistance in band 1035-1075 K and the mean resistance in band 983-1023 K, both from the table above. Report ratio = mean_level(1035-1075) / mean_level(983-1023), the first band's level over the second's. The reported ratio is 1.07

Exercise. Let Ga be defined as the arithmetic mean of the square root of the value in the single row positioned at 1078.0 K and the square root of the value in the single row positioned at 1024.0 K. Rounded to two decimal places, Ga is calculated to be 1.01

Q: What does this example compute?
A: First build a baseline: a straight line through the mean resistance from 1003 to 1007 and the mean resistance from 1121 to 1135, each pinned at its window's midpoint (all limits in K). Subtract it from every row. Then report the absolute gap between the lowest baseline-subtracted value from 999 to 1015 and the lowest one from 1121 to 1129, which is 0.124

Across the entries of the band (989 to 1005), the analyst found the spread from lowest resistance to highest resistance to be 0.12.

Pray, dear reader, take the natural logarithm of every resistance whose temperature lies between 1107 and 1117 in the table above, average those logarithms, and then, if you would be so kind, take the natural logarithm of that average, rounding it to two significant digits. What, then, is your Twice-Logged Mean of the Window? -2.3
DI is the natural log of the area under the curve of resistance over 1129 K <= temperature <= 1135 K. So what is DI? 1.98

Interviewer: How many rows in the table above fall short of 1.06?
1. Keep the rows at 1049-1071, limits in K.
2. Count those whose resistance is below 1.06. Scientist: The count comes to 10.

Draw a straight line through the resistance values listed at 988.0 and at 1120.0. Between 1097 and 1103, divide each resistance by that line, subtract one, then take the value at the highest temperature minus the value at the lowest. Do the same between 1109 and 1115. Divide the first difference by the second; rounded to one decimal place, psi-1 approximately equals 0.0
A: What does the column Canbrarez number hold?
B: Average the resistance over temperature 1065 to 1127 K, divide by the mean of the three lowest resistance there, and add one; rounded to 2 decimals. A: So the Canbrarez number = 2.23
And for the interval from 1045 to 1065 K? 2.05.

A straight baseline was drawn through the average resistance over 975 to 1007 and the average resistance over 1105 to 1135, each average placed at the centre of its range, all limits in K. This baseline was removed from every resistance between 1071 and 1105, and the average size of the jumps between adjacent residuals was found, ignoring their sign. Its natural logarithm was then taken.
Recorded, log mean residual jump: -3.60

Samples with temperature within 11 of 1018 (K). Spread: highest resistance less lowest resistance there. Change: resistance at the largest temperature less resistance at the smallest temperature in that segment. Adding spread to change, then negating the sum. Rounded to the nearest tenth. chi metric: -0.1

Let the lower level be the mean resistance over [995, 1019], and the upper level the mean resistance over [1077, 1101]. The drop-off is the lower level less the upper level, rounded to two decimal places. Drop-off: -0.21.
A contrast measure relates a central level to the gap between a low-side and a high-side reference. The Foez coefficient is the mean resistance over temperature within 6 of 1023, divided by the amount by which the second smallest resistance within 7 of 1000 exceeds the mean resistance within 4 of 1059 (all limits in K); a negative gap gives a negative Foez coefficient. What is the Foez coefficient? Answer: -12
